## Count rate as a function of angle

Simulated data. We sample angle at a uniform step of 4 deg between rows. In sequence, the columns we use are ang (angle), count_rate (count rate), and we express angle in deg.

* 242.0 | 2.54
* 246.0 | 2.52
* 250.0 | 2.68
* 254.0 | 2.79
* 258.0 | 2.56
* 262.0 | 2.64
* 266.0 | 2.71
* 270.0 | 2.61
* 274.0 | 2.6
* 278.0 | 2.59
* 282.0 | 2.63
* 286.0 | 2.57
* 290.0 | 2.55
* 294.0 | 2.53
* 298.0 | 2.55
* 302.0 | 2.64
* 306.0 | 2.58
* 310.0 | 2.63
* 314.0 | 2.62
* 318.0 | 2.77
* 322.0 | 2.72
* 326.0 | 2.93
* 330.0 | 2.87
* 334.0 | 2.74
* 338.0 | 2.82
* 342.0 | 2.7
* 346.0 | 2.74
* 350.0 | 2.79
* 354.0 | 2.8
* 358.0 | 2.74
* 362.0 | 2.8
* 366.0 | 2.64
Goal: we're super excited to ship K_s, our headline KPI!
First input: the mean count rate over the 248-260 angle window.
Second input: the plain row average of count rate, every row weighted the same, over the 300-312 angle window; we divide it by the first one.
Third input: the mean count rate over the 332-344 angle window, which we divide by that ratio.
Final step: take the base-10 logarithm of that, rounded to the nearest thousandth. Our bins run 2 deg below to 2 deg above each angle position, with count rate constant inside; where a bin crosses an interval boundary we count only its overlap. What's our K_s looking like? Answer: 0.450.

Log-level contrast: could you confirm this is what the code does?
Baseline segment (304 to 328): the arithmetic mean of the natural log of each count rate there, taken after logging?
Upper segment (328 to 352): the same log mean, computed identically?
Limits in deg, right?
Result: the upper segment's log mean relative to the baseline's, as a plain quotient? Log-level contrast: 1.03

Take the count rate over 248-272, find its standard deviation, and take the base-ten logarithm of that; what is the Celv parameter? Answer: -1.1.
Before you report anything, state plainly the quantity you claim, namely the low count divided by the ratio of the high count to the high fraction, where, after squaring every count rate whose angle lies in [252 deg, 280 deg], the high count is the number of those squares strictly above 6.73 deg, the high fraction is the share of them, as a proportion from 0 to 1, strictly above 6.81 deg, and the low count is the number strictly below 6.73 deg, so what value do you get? 0.23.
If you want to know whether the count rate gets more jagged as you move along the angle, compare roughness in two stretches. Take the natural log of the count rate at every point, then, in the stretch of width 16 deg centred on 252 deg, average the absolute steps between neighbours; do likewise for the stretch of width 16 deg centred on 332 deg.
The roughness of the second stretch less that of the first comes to -0.031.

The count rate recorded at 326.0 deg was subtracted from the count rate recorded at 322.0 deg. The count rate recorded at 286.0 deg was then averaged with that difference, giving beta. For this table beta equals 1.18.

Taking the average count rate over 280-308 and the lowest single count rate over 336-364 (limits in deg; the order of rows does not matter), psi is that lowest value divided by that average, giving 1.047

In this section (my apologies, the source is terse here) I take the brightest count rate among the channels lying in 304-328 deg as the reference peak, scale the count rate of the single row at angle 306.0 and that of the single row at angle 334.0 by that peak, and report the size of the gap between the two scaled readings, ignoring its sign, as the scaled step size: 0.05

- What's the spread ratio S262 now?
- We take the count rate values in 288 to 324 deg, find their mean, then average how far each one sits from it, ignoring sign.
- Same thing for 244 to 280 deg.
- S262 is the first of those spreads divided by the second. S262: 1.0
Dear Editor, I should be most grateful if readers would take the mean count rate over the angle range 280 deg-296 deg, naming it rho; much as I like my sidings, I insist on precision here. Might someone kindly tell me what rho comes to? 2.57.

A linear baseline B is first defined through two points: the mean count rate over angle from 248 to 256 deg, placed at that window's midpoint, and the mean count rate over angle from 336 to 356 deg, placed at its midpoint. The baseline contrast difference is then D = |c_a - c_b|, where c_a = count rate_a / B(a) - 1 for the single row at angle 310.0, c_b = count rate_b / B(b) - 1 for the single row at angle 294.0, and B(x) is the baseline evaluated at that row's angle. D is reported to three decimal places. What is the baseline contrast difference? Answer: 0.034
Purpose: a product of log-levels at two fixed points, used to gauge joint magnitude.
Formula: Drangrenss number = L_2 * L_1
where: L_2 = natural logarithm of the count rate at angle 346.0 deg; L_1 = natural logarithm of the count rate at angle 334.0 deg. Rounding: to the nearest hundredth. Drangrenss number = 1.02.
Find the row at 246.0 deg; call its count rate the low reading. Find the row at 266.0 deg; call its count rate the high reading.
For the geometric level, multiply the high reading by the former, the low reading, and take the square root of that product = 2.61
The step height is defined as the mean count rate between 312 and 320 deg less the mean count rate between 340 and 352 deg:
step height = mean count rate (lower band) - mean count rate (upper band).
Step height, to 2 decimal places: -0.05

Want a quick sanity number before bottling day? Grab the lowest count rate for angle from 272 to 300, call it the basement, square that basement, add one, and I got 7.4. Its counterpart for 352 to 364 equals 8.5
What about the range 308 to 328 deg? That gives 7.9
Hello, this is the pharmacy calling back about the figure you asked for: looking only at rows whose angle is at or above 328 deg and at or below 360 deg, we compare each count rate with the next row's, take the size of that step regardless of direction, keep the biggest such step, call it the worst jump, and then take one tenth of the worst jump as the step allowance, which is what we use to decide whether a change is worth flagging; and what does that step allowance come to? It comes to 0.013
